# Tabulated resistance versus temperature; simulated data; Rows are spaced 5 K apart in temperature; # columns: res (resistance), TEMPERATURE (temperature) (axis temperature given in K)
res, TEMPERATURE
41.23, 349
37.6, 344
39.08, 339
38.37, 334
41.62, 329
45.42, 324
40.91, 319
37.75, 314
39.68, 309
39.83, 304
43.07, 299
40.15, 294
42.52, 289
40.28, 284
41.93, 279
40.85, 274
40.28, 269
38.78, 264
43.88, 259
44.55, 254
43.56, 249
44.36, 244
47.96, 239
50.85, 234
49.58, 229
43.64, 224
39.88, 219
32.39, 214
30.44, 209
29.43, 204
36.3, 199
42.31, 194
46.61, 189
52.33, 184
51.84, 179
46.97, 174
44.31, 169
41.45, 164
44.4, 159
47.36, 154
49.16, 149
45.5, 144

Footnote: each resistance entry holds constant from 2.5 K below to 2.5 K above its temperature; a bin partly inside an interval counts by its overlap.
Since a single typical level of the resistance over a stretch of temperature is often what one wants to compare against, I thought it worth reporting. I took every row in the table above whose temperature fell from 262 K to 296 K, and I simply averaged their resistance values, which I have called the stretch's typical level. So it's 40.7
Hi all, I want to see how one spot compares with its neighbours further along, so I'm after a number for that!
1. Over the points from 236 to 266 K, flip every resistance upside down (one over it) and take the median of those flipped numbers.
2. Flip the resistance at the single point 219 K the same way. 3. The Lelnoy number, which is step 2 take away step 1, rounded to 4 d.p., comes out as 0.0024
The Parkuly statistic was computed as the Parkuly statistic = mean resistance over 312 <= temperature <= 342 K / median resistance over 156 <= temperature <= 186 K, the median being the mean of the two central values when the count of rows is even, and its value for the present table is 0.887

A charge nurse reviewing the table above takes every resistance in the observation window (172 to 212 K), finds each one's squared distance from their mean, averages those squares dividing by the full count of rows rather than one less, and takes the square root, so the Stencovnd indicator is 8.5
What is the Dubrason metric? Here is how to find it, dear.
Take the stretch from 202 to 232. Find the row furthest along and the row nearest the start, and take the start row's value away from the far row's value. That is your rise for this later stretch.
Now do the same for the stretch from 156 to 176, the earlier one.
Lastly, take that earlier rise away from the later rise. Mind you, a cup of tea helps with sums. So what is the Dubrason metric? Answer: 18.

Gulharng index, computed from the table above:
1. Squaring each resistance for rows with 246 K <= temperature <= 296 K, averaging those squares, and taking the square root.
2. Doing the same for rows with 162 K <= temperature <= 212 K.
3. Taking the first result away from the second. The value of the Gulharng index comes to 1.2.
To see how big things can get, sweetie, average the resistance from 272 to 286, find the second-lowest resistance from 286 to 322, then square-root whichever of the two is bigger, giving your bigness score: 6.4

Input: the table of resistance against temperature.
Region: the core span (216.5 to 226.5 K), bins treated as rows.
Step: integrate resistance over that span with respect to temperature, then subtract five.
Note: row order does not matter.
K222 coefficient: 413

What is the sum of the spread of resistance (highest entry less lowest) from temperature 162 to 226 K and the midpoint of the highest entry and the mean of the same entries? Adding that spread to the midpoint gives 70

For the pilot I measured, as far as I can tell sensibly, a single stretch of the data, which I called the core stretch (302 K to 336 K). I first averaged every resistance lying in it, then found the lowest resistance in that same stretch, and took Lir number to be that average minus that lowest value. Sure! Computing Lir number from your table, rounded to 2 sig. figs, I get 2.8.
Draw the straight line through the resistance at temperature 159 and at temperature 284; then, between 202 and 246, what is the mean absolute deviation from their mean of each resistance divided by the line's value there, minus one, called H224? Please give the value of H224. 0.17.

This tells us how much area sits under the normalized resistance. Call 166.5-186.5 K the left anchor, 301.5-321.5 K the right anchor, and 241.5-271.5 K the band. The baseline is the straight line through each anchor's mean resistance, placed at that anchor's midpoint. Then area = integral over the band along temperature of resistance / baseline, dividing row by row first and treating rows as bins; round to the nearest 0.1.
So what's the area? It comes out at 29.5 K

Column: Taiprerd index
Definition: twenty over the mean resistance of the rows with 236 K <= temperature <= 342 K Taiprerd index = 0.480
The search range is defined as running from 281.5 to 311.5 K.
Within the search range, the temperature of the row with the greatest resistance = 299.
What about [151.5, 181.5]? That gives 179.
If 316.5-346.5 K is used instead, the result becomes 324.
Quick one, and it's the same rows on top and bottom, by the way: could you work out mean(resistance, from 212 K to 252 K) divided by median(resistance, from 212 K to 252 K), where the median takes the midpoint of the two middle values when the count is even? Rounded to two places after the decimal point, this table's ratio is 1.00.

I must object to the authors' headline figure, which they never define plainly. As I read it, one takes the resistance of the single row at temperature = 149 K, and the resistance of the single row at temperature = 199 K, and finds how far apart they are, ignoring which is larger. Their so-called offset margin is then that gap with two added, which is 15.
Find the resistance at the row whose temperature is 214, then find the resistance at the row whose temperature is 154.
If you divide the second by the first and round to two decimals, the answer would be 1.46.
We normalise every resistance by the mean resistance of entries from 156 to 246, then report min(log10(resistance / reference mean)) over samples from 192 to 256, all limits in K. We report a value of -0.17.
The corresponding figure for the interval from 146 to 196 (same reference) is -0.02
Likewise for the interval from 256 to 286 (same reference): -0.05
